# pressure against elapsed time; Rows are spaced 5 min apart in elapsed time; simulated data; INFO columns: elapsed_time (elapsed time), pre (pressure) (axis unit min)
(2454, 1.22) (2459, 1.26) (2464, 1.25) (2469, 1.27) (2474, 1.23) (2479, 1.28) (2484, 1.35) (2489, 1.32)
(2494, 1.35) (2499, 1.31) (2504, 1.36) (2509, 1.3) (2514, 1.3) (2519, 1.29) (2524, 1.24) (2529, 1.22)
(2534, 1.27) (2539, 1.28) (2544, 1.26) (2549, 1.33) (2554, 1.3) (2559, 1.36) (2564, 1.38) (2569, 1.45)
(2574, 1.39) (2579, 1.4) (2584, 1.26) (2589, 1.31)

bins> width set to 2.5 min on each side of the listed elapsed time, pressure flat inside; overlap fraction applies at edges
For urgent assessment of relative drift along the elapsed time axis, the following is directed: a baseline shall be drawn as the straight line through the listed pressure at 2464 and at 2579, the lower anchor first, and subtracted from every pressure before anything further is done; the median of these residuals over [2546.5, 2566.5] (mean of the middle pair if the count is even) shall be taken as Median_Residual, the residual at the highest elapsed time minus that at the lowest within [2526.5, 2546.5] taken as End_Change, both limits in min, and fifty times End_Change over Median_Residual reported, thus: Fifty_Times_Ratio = -46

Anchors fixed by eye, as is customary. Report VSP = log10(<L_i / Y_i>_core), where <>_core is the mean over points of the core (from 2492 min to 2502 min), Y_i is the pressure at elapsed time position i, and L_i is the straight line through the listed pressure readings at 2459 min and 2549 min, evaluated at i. -0.013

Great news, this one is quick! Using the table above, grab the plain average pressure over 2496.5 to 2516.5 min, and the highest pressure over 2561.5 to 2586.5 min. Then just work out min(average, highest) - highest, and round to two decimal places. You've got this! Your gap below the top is -0.13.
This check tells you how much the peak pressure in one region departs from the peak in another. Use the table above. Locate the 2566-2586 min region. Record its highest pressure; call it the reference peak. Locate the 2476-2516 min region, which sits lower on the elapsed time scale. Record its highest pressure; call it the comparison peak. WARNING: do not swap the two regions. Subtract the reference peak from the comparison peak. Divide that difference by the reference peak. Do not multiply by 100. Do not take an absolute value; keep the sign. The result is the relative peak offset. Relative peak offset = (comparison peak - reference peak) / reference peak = -0.06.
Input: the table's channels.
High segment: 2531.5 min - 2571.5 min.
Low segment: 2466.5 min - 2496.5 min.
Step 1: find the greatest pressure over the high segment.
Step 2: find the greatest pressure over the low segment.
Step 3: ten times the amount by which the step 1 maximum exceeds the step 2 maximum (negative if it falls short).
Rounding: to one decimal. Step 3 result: 1.0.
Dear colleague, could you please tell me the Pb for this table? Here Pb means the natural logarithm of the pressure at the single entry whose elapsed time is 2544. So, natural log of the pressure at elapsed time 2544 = 0.231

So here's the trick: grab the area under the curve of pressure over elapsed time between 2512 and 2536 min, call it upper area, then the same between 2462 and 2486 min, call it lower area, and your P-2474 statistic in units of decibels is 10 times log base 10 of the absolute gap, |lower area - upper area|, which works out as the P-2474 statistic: -5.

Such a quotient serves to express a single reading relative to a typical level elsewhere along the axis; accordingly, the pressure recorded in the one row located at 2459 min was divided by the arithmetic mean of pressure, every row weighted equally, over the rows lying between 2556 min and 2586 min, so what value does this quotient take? 0.917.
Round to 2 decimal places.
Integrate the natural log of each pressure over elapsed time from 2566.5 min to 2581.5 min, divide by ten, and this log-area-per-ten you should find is 0.52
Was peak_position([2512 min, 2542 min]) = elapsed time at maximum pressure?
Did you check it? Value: 2514 min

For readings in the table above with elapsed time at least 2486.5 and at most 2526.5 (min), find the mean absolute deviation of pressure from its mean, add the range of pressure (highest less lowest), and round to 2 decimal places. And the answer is 0.15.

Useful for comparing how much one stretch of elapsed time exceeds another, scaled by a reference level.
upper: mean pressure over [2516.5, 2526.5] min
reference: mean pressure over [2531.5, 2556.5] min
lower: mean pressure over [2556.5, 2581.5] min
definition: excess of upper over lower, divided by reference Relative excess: -0.10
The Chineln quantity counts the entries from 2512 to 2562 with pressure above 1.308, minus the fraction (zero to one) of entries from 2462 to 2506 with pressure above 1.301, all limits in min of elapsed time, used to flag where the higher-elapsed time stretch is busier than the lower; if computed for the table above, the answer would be 1.4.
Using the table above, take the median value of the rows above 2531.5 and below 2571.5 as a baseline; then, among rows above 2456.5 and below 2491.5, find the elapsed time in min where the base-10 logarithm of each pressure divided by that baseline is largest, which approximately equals 2484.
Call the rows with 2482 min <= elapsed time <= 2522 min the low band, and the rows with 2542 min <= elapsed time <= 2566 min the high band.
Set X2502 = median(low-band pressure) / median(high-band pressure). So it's 0.99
